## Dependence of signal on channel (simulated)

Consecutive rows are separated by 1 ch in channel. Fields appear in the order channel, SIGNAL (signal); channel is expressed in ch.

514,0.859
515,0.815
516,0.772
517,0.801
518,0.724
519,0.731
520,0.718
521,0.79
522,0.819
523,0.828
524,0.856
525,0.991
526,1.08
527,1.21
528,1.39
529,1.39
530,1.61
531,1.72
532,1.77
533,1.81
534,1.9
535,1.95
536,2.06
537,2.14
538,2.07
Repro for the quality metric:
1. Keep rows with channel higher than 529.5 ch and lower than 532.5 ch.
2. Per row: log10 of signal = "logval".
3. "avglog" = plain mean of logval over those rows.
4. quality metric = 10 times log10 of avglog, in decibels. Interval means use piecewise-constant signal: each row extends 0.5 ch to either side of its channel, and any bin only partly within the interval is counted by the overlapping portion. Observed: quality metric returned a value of -6.4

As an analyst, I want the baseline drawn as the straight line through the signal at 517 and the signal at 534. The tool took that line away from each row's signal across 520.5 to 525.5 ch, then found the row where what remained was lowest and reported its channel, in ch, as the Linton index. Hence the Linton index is 524 ch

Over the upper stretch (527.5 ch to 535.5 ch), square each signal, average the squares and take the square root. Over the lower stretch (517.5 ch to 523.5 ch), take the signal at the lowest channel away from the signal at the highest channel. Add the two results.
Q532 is 1.81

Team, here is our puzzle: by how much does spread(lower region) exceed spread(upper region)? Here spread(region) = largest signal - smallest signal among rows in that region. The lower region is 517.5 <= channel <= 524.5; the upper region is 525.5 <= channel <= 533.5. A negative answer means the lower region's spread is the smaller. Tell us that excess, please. -0.59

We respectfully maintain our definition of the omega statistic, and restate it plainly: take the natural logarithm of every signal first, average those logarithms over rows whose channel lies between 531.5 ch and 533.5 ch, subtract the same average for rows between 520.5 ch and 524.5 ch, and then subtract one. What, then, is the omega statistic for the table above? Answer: -0.2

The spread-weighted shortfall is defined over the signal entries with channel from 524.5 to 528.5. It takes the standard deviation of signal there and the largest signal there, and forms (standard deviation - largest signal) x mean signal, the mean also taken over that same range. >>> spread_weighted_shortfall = -1.4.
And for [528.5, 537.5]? -3.5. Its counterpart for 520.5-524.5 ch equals -0.7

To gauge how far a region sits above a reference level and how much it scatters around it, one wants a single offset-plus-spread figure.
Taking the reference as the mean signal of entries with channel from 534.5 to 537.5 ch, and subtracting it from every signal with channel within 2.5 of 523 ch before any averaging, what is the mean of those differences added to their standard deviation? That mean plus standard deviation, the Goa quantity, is -1.1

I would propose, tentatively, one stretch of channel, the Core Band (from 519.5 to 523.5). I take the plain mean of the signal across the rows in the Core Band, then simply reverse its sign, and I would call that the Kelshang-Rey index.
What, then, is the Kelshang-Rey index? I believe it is -0.79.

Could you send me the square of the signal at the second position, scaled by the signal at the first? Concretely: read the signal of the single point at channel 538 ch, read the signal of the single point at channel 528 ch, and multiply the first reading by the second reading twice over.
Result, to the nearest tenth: 4.0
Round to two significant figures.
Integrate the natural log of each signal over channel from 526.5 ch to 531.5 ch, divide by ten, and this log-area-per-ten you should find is 0.19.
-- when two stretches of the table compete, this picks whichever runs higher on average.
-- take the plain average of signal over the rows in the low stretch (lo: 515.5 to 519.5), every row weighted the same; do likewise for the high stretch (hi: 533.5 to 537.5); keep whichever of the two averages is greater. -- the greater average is 2.0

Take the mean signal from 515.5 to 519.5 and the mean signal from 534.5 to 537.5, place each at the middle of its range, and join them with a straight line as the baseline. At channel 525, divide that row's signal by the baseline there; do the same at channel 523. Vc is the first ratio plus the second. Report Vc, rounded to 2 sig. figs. 1.5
